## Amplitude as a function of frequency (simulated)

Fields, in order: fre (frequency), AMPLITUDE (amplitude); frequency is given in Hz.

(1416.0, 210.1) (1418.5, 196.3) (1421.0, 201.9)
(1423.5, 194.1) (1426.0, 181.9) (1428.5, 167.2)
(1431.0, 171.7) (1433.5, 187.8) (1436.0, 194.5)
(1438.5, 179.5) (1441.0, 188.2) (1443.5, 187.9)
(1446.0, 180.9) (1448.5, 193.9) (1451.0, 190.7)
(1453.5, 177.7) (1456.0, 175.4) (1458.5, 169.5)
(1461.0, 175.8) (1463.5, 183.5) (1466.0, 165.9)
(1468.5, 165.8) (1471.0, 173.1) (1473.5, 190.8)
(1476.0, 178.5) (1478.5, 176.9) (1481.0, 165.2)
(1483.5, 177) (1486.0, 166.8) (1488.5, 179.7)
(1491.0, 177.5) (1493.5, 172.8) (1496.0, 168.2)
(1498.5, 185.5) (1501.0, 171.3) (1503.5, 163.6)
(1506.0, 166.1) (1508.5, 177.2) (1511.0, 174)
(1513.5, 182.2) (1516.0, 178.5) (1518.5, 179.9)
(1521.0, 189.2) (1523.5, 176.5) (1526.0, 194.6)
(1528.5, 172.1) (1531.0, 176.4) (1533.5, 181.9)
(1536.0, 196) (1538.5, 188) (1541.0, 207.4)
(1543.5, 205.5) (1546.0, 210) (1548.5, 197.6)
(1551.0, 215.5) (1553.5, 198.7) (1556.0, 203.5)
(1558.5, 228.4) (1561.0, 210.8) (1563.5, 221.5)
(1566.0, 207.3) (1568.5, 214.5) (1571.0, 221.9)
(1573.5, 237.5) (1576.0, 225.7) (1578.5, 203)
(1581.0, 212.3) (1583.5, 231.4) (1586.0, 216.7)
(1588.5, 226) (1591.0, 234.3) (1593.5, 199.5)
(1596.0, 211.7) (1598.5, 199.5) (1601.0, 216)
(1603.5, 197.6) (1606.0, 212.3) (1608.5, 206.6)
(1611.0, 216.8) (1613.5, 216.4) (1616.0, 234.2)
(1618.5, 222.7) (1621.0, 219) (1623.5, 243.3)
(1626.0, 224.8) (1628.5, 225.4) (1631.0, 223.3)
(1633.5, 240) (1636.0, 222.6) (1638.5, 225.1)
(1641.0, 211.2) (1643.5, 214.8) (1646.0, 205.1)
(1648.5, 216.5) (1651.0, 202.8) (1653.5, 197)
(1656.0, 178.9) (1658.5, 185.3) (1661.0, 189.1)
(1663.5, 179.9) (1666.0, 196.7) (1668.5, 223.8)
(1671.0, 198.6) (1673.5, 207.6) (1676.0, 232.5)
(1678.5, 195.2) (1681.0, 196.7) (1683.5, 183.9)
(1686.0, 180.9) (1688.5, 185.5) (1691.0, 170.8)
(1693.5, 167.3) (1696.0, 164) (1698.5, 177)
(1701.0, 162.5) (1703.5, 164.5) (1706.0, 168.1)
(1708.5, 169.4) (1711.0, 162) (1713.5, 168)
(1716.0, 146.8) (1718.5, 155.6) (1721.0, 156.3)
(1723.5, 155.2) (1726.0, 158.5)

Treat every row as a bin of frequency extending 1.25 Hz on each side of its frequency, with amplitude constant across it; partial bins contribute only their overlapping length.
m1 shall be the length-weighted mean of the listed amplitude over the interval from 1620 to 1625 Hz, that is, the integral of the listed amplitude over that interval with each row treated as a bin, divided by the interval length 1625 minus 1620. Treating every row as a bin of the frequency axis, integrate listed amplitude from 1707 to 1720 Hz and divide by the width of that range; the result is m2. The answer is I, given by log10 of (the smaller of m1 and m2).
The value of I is 2.21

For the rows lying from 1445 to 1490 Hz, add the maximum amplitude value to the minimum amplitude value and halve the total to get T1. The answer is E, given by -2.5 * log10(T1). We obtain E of -5.64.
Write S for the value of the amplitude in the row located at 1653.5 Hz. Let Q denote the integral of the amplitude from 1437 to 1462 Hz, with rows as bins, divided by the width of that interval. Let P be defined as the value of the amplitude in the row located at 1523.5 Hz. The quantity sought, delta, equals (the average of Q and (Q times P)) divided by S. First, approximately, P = 176.5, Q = 182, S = 197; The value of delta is 82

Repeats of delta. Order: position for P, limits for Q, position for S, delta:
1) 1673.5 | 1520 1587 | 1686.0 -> 118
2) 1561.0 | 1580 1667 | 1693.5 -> 135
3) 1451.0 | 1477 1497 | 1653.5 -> 84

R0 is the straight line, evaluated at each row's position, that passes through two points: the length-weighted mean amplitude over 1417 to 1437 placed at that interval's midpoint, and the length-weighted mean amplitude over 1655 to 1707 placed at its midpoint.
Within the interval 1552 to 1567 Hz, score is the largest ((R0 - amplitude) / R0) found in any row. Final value -0.06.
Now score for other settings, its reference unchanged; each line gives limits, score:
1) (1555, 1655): -0.06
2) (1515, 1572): 0.08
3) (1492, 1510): 0.12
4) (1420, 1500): 0.12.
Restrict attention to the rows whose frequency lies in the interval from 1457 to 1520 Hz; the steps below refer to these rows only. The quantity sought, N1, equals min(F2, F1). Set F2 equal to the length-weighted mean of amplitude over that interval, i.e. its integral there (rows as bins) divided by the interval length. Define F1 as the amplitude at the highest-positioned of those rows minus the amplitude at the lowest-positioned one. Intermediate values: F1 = 10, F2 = 175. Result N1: 10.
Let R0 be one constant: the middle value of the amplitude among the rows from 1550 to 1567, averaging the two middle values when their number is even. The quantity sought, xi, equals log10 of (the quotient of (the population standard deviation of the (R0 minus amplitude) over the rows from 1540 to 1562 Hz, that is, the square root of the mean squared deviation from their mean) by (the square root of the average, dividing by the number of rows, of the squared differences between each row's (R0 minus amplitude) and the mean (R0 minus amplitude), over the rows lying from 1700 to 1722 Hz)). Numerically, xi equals 0.103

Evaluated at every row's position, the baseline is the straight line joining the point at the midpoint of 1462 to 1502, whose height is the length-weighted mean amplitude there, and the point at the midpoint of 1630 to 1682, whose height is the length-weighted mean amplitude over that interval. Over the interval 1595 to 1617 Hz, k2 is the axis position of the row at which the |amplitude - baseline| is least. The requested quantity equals 1603.5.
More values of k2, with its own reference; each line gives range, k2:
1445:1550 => 1471.0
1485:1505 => 1491.0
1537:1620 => 1603.5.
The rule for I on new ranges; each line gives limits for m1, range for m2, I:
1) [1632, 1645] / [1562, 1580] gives 2.34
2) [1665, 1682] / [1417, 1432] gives 2.27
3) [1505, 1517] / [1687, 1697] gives 2.24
